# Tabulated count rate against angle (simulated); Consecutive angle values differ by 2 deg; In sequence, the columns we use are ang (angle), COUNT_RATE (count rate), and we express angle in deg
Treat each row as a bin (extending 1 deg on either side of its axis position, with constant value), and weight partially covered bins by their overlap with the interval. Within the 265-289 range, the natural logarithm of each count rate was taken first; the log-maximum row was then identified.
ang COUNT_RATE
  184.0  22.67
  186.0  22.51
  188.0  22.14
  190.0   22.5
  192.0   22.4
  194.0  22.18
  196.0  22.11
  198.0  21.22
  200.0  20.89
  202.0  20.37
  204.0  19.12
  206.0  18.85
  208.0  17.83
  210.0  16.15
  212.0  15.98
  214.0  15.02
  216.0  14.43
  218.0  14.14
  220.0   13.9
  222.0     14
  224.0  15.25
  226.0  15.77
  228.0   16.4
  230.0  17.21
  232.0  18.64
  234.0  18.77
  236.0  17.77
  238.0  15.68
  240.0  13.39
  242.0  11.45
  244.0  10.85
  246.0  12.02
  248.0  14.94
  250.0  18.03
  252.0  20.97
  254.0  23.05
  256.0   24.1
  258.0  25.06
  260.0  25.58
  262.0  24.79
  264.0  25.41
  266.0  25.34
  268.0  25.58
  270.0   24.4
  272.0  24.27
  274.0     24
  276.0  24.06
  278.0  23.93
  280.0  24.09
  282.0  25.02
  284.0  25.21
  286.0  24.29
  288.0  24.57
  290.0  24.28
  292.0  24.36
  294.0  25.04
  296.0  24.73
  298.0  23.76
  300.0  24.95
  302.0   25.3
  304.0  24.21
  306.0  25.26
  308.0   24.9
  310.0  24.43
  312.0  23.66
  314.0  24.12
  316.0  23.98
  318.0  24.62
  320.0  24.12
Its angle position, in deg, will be 268.0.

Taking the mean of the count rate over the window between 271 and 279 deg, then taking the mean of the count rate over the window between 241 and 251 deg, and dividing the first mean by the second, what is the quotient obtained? 1.79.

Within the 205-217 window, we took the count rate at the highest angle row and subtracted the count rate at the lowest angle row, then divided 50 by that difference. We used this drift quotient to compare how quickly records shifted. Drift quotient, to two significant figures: -11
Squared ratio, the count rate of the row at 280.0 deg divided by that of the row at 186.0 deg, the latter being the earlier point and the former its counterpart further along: 1.15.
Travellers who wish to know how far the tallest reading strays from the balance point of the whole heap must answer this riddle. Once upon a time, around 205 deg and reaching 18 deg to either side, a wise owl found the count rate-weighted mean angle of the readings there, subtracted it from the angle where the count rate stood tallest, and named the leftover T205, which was -13.2 deg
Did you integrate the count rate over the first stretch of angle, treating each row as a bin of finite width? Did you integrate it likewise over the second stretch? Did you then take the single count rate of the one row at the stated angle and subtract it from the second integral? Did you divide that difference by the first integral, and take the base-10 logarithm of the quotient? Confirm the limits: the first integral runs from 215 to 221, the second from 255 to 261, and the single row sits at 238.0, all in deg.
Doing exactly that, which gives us 0.20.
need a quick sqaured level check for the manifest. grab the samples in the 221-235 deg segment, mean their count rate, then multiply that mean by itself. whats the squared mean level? 275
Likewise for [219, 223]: 195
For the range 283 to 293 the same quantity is 602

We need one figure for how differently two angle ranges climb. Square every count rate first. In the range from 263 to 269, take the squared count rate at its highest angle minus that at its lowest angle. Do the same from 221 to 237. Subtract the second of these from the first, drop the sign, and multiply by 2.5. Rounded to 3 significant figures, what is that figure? 278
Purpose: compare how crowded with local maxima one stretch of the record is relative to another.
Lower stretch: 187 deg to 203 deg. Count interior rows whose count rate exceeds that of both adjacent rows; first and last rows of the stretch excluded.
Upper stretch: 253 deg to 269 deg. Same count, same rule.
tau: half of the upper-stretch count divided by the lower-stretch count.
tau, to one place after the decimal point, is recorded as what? 1.0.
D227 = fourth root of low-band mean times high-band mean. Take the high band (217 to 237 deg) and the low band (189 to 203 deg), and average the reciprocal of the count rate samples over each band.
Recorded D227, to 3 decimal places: 0.232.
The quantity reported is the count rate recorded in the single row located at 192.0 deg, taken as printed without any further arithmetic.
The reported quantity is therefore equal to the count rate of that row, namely 22.4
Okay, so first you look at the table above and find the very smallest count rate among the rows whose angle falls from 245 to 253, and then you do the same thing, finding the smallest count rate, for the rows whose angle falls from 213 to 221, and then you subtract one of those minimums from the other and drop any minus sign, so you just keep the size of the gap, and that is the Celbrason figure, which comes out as 1.9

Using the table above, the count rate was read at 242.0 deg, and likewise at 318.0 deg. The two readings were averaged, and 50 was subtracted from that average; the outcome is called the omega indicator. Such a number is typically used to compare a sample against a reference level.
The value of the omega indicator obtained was -32.0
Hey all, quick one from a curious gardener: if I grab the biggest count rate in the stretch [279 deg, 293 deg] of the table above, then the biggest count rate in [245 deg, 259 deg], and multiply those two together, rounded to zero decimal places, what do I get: 632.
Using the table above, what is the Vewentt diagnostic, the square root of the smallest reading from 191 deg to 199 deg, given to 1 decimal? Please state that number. 4.6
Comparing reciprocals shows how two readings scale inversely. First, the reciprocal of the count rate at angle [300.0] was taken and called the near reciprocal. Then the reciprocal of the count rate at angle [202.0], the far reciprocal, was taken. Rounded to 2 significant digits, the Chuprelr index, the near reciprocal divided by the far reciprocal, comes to 0.82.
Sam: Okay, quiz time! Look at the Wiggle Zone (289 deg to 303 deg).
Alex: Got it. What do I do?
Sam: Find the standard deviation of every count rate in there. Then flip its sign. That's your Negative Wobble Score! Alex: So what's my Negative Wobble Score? -0.5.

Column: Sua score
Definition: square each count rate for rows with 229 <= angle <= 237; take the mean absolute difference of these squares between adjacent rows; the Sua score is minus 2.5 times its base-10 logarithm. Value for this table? -3.7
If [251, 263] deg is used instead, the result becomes -4.3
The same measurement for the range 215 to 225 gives -2.8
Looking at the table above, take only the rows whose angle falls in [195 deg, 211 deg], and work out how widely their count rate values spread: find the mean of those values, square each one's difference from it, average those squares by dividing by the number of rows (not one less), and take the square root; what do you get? 1.8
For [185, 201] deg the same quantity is 0.6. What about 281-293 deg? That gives 0.4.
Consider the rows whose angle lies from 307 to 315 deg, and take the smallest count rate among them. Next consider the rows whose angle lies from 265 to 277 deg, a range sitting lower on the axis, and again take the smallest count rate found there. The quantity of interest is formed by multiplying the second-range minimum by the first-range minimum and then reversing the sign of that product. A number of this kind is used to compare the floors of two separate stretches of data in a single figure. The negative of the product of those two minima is -568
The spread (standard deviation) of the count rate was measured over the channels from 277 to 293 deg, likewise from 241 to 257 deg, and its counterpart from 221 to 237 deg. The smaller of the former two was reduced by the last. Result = -1.2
